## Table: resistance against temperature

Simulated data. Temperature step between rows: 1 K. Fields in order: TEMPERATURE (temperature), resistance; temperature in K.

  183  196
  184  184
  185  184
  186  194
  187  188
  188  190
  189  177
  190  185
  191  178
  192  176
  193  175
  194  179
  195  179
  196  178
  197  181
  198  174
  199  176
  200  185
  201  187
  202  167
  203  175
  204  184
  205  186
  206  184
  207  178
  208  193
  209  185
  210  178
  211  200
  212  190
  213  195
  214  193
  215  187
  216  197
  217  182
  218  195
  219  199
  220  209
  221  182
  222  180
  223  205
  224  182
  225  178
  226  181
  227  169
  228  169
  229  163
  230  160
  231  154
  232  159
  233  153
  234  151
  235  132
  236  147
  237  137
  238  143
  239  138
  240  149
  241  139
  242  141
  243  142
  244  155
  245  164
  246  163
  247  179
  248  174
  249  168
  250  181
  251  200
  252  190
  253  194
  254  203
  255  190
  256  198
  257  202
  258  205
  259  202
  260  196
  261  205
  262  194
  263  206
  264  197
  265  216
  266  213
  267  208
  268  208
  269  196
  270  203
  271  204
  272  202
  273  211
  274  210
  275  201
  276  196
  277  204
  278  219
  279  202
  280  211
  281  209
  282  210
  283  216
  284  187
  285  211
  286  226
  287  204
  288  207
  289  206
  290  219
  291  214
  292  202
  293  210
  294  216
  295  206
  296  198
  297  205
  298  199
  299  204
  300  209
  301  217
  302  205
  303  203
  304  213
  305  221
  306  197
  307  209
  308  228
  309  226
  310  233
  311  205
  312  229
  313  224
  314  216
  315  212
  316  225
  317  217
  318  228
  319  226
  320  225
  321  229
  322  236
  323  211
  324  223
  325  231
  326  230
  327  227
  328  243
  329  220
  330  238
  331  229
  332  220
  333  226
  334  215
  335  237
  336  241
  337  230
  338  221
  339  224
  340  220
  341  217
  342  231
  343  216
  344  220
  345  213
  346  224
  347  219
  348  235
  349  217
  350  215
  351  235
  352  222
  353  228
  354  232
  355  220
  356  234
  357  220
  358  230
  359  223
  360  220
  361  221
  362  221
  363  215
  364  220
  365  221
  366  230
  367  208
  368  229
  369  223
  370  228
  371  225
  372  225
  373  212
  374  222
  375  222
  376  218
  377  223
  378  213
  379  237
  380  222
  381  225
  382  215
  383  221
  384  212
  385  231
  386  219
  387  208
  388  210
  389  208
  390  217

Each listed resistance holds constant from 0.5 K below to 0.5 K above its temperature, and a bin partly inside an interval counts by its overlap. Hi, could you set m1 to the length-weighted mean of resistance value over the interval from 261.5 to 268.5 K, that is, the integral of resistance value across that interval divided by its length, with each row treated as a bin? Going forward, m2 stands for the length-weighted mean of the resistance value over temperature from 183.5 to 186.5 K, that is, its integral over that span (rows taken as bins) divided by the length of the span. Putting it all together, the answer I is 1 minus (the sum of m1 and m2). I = -392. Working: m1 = 206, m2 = 187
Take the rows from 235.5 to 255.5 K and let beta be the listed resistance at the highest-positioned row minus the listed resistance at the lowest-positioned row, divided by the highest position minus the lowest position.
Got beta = 2.3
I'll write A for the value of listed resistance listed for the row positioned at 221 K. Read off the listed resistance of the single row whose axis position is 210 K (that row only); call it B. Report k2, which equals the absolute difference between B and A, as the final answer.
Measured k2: 4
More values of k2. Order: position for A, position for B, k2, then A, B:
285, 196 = 33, 211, 178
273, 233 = 58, 211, 153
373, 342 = 19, 212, 231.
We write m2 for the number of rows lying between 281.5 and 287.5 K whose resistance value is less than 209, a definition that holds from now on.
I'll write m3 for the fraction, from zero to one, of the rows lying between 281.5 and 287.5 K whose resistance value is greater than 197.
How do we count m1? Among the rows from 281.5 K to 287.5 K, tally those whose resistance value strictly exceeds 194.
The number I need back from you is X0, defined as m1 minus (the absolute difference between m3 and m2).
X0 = 3.8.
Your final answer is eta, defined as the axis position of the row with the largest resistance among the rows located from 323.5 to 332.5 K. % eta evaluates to 328 K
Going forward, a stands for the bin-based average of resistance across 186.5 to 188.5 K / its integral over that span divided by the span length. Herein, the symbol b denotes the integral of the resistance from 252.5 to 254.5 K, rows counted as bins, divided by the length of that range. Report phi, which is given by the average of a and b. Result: 194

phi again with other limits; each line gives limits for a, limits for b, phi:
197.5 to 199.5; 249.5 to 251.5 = 183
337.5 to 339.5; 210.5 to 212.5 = 209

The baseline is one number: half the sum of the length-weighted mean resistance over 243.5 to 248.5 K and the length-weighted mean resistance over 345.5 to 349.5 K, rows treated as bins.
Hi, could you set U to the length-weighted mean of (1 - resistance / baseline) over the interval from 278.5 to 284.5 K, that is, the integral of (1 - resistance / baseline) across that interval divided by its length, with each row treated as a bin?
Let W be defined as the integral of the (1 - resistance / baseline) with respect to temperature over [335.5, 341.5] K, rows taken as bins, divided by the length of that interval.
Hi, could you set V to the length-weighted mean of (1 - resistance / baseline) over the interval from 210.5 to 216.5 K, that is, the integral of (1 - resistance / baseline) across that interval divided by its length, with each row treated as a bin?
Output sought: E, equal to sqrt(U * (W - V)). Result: 0.09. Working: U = -0.05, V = 0.01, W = -0.15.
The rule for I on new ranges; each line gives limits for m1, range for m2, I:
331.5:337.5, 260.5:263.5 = -429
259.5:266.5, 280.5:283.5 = -415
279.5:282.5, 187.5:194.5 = -389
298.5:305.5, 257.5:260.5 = -410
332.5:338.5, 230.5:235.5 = -377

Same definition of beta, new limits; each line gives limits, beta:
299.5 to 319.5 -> 0.9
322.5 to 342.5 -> 1.1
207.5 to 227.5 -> -1.3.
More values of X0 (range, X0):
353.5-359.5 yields 5.0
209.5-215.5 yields -3.8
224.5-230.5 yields -6.0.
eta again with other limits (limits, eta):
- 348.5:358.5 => 351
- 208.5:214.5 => 211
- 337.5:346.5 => 342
